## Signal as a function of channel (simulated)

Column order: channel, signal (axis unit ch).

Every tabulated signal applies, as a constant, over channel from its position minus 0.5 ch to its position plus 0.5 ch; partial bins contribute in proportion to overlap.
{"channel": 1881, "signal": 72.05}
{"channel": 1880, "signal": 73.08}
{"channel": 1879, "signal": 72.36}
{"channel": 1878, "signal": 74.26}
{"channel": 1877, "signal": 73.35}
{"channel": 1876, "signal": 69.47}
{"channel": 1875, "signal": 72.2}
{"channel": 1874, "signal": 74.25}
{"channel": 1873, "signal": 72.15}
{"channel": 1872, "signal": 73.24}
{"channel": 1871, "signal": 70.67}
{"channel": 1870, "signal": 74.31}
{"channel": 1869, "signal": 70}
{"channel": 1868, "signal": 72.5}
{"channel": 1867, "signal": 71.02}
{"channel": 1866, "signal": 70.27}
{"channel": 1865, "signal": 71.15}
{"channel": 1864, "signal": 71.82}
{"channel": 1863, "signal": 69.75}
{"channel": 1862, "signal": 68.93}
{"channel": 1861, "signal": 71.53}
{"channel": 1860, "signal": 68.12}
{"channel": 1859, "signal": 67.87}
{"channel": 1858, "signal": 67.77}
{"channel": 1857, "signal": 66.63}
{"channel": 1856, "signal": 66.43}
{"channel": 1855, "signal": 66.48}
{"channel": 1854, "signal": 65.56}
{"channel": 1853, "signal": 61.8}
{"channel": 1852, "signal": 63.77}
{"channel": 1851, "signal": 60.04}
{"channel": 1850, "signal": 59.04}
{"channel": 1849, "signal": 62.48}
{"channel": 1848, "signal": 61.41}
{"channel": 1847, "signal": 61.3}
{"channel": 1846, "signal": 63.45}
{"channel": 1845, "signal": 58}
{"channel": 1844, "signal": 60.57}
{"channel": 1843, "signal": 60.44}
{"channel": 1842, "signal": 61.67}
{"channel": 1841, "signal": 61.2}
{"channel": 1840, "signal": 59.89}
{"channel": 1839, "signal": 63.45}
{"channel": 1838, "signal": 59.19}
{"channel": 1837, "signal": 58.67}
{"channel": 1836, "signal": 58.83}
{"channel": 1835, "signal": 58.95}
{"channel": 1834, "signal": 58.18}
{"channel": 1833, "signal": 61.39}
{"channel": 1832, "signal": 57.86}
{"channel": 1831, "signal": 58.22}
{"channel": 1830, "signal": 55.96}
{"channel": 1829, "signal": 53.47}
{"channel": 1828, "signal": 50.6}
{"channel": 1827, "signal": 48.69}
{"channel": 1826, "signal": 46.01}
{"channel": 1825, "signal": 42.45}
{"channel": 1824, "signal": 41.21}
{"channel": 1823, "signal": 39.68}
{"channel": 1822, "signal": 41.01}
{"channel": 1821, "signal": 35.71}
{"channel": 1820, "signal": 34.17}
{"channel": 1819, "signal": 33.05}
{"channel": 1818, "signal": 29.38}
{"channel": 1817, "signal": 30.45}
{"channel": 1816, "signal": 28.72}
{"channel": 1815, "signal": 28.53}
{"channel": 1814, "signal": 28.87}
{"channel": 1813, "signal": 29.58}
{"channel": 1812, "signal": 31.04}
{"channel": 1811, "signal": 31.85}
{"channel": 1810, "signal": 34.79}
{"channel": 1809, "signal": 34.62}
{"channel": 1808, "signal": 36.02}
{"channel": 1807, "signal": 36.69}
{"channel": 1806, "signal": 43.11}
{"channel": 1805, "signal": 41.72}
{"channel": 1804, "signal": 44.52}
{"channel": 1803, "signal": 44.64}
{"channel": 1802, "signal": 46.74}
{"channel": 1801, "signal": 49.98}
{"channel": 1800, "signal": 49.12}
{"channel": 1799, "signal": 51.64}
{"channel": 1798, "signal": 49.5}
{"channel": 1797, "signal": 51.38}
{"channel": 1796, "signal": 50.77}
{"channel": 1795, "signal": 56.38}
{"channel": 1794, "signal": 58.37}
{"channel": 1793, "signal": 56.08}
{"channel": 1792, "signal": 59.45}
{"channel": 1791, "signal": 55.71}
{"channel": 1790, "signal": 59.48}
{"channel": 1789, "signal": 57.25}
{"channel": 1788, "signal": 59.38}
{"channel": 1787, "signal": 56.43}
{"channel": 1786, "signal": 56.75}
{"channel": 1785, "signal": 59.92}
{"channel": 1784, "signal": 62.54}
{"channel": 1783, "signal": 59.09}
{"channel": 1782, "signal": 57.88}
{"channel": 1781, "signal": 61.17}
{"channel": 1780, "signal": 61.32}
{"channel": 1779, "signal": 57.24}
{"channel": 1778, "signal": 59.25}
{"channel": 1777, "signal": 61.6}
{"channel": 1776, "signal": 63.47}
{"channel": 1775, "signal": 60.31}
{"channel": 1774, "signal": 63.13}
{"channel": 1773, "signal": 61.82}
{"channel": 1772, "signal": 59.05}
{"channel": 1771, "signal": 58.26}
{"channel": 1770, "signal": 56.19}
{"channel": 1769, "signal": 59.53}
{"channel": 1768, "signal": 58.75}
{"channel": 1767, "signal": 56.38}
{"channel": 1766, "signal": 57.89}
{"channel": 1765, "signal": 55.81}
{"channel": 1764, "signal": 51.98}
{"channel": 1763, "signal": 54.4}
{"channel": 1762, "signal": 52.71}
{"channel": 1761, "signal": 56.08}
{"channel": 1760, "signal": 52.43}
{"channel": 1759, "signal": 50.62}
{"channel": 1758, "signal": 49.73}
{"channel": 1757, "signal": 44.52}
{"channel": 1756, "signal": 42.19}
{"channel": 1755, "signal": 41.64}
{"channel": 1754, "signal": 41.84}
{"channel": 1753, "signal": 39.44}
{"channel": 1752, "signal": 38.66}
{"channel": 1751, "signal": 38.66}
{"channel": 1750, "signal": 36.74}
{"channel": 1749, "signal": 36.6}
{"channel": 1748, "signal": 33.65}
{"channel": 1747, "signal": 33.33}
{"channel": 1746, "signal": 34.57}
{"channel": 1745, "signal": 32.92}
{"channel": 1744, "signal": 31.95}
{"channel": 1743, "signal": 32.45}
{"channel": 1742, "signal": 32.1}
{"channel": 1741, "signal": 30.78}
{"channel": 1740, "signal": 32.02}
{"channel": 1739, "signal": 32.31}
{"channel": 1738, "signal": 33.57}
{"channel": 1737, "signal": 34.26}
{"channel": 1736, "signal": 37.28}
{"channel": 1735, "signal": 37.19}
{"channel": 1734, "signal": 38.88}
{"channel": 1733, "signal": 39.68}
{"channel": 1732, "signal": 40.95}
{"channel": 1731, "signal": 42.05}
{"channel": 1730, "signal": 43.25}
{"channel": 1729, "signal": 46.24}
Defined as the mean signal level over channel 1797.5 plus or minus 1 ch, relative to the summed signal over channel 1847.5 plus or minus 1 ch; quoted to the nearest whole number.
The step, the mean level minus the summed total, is -72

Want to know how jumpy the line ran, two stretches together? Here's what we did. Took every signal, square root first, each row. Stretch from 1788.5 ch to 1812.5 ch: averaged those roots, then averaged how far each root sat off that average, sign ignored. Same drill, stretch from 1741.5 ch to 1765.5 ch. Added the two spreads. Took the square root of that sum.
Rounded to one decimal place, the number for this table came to 1.1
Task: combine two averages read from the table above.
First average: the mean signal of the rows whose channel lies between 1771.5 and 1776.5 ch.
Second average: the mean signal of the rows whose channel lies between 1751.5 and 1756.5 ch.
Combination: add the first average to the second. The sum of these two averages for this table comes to 102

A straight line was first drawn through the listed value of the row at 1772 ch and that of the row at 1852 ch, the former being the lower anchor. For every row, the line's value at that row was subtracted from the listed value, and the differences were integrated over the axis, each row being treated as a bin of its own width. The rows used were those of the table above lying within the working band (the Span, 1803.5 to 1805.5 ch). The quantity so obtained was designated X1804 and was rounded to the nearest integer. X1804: -36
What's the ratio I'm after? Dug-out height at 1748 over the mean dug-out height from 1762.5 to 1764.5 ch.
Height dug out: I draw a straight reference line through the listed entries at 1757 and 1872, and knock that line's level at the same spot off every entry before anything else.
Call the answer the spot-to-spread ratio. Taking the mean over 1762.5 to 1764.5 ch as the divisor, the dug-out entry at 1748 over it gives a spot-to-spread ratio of -1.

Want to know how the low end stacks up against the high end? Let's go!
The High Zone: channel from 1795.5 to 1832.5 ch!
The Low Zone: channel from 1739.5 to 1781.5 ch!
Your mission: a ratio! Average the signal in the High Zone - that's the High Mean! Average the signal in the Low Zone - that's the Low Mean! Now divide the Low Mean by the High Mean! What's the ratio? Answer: 1.2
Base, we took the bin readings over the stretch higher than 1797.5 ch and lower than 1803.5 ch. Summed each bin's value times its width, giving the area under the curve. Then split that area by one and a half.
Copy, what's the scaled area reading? 194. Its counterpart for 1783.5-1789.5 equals 235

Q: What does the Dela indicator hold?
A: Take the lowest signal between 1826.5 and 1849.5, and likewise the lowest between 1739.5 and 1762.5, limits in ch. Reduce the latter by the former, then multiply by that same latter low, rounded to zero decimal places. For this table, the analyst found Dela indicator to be -551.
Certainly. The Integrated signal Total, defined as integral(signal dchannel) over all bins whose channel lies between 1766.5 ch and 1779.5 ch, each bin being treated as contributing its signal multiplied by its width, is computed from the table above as 775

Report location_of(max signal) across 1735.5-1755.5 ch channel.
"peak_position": 1754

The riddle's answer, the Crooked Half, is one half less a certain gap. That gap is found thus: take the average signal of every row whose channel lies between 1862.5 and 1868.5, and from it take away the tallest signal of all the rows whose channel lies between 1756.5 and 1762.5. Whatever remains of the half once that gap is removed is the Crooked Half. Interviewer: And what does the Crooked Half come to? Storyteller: -15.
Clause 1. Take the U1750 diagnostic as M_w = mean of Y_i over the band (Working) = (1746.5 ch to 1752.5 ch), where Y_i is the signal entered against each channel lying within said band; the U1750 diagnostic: 36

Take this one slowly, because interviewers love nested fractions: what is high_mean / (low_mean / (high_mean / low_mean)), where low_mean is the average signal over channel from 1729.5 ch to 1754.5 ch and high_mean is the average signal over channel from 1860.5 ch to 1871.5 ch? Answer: 3.9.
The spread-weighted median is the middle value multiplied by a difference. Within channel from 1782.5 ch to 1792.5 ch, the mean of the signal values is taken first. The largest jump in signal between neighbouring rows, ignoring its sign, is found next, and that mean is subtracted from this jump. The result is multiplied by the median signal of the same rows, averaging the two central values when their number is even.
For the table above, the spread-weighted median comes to -3248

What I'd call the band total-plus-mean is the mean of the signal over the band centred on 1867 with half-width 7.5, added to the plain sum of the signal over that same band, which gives 1141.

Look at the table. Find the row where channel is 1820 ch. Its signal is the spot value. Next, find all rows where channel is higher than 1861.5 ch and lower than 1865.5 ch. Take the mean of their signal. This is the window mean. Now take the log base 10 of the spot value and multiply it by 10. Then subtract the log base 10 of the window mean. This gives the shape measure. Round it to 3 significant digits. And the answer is 13.5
